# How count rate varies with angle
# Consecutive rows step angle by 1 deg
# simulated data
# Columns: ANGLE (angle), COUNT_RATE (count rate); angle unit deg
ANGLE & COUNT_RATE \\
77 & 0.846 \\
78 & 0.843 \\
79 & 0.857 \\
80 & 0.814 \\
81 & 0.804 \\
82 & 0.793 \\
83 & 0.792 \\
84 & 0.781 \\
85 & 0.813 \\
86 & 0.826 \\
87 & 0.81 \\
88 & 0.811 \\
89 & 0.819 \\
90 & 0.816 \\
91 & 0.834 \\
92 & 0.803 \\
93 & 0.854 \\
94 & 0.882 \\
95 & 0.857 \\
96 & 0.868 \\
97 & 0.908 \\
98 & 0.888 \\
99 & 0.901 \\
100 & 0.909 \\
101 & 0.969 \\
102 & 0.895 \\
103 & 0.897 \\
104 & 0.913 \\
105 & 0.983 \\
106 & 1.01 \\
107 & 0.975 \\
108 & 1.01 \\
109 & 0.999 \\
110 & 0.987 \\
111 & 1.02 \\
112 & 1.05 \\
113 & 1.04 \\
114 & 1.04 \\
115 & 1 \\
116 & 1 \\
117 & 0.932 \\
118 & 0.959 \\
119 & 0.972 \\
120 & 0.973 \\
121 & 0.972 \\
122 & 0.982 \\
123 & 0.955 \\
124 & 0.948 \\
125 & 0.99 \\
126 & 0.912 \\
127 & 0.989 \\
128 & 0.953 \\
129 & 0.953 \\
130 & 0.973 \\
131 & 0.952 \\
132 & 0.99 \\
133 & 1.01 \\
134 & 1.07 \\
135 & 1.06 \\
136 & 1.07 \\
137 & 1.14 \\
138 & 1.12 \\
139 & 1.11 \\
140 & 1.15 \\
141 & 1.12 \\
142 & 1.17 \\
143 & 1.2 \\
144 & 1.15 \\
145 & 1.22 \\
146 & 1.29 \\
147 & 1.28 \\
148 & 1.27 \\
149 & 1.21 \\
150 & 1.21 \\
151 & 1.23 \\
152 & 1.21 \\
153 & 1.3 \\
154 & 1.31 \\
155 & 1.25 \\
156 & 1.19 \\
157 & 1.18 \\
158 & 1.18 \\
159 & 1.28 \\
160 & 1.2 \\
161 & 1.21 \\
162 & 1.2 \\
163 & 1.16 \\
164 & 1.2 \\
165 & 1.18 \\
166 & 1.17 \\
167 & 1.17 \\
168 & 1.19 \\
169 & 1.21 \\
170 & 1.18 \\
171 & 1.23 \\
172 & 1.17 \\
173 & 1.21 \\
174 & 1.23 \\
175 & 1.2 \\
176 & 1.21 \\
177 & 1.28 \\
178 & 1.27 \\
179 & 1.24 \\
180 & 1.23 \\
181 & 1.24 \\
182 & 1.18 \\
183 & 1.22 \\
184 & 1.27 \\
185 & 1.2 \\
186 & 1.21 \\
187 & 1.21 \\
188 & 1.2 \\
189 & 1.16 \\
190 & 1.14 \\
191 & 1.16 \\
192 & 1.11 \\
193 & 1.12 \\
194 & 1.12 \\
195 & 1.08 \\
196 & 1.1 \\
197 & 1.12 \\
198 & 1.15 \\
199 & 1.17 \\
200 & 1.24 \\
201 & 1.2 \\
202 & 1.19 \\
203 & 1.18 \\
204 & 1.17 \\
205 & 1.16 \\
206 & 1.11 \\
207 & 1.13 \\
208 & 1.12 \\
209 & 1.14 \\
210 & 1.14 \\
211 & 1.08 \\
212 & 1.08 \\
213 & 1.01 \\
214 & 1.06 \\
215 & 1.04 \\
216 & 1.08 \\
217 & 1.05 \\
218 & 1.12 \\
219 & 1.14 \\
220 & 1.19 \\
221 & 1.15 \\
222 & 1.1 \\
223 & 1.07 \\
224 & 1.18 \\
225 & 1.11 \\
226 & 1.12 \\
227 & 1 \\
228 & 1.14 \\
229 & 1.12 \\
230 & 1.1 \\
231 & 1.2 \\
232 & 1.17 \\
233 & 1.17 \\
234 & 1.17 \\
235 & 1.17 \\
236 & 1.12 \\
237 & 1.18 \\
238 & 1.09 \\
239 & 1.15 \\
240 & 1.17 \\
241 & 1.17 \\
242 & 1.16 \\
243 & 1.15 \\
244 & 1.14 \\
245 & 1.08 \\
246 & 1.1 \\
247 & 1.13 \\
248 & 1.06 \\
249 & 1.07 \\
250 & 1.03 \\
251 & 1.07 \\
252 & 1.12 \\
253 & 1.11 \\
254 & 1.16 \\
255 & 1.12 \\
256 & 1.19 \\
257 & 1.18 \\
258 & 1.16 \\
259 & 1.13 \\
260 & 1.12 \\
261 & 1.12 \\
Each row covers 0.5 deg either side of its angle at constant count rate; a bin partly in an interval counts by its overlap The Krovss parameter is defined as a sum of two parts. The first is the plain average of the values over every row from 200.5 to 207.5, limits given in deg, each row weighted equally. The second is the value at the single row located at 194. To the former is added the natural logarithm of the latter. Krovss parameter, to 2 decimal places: 1.28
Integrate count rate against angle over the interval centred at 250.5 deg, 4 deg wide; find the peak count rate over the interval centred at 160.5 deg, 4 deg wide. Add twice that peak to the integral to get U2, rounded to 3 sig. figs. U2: 6.85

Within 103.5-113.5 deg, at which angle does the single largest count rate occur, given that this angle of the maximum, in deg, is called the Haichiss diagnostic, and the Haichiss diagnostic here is 112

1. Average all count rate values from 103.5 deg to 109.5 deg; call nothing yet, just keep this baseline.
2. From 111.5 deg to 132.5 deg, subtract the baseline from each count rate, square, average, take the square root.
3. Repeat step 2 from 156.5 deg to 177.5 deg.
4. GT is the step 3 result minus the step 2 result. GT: 0.19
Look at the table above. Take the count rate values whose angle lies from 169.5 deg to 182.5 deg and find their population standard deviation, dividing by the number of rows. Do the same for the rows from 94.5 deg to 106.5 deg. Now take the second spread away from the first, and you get -0.012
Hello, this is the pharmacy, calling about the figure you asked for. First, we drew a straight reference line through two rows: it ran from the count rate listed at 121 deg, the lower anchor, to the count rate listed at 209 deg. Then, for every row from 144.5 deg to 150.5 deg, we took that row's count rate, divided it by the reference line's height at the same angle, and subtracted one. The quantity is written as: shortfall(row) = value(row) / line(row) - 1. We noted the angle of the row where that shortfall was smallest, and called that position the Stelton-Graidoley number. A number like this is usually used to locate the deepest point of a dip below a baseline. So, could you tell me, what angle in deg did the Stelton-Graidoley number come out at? 150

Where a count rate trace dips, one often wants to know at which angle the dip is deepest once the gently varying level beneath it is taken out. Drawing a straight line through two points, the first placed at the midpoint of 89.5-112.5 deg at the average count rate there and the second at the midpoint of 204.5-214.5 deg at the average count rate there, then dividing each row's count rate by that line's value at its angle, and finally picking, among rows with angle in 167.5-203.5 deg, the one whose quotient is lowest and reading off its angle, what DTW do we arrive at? 195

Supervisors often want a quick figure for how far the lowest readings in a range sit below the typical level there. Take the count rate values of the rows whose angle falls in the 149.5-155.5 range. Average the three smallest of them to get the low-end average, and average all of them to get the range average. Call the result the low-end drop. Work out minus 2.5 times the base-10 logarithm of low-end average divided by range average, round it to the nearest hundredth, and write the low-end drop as 0.03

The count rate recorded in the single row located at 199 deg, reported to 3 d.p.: 1.170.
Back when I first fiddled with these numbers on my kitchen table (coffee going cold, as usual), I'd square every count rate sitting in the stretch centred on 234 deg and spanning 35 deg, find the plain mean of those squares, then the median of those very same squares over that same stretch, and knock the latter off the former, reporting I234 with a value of -0.011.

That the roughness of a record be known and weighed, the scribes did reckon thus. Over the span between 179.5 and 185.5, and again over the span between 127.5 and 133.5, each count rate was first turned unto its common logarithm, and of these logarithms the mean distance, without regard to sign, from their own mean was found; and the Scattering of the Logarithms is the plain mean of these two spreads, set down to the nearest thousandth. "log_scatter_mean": 0.008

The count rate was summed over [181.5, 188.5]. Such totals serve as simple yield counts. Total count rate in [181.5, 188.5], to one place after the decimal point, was 8.5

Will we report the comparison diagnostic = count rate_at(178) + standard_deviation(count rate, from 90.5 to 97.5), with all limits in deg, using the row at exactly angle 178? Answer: 1.30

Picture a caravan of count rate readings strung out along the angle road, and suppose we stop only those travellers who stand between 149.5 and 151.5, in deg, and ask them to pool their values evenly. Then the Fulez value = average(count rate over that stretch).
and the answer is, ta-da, 1.22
